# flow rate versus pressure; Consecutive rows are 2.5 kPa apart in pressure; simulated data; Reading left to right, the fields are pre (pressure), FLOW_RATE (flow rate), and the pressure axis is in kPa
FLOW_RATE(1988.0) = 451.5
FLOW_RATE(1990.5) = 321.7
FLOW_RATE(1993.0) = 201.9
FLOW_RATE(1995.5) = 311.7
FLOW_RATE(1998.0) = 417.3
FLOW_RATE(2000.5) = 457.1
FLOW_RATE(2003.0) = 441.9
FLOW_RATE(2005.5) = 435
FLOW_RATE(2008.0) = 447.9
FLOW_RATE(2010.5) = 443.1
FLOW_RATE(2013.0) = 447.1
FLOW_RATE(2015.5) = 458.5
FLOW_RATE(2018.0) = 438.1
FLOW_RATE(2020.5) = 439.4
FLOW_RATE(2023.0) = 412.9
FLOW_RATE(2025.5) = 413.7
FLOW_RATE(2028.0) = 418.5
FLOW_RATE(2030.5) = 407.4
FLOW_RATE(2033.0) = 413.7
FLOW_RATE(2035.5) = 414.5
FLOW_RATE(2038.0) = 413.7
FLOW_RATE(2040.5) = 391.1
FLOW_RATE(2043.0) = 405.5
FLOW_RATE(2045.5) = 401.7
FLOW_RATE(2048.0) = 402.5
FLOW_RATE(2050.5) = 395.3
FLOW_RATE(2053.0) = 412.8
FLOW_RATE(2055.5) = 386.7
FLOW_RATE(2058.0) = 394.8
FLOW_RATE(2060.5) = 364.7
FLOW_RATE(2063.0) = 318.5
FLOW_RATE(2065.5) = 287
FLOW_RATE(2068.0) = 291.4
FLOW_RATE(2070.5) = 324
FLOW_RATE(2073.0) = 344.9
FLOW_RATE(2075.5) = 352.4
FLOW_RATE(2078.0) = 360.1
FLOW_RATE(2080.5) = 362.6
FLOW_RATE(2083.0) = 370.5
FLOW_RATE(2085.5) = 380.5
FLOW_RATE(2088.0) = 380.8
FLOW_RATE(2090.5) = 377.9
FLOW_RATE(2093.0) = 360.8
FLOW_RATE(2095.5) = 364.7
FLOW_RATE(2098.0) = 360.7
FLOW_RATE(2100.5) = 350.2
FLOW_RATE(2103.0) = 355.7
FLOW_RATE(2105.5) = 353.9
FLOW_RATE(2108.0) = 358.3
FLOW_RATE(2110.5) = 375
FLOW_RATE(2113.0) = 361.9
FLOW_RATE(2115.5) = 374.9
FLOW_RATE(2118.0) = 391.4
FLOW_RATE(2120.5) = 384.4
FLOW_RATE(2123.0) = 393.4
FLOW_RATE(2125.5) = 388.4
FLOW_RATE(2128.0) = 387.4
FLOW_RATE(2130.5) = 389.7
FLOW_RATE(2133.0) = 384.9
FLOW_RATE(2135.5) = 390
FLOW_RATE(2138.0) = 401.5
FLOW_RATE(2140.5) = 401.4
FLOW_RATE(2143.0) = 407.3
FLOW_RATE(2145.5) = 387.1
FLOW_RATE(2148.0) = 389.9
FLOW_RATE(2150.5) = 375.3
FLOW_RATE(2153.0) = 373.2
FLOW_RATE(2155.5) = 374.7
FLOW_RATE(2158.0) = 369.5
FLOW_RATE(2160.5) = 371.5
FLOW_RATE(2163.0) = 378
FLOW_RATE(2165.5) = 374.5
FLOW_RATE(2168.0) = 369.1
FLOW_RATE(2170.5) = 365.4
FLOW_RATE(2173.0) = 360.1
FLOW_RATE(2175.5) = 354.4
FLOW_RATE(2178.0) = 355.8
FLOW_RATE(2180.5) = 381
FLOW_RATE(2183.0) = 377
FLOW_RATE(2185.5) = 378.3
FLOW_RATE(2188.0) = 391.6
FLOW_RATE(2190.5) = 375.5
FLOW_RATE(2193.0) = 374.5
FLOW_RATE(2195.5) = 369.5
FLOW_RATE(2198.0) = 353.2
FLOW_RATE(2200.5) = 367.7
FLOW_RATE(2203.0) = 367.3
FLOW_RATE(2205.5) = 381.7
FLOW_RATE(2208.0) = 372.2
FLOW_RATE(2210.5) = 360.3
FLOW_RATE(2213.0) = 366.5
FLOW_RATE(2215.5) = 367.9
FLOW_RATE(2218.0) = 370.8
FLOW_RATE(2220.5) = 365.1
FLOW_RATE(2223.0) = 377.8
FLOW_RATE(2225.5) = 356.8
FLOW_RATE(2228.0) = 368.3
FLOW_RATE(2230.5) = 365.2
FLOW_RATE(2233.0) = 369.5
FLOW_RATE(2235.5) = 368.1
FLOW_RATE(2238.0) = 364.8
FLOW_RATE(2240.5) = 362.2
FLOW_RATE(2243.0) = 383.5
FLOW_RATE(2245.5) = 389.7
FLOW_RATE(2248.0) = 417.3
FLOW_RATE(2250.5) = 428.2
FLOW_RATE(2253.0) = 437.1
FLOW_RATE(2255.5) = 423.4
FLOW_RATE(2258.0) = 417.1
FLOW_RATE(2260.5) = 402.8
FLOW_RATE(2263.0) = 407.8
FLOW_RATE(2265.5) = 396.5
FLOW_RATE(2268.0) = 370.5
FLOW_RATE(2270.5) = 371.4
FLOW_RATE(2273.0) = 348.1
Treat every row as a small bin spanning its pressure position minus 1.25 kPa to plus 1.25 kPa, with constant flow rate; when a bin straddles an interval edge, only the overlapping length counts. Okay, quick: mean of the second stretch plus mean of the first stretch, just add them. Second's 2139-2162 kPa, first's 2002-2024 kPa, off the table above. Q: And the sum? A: 824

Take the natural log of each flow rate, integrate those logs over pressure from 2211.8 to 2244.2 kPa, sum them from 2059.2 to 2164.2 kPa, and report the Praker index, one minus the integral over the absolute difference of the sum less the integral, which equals -2.4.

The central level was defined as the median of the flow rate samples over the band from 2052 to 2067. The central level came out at 376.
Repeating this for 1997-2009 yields 442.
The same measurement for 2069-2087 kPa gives 360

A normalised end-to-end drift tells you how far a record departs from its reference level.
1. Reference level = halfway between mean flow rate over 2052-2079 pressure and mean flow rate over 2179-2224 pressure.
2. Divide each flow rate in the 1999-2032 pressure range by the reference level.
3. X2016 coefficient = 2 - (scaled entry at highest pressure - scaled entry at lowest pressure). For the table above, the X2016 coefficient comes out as 2.14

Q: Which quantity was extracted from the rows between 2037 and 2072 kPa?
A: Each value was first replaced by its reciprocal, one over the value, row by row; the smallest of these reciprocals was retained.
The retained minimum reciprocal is 0.0024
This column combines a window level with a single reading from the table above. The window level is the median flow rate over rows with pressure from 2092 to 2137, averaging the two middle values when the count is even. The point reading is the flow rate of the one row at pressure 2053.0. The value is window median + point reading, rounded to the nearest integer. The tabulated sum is 788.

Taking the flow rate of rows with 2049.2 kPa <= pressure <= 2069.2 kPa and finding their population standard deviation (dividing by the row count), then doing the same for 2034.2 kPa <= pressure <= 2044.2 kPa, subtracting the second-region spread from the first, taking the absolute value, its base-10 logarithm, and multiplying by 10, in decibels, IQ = 15.7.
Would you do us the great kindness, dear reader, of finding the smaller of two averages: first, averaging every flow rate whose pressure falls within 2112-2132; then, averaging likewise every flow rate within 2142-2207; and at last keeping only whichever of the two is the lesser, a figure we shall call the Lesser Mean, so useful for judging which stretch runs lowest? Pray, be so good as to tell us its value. 374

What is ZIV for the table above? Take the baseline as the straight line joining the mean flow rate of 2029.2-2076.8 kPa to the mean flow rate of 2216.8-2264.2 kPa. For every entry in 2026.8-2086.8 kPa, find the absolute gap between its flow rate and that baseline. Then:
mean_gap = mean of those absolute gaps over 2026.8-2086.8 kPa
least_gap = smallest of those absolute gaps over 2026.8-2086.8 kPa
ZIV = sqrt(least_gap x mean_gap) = 10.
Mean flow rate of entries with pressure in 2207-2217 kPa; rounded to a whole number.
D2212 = 367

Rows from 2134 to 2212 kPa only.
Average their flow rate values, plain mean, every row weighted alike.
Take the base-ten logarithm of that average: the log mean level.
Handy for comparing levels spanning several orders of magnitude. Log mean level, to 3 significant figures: 2.57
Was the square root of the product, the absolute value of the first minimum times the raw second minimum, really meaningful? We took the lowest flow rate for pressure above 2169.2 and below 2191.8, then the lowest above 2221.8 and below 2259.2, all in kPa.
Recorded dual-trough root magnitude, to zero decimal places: 356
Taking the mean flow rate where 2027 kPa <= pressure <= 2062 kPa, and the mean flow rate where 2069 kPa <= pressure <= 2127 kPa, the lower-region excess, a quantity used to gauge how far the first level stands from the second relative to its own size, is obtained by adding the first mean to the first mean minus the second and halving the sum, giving 218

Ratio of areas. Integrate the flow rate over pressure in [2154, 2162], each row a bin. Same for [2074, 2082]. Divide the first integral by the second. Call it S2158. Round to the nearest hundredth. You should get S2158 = 1.04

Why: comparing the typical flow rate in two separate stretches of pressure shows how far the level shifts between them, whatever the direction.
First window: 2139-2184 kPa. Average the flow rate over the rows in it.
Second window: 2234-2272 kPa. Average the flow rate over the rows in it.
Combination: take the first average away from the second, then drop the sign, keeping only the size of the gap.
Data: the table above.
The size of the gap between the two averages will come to 20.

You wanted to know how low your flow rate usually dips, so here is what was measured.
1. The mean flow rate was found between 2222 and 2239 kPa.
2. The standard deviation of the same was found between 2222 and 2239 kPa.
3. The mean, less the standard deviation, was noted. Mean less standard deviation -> 361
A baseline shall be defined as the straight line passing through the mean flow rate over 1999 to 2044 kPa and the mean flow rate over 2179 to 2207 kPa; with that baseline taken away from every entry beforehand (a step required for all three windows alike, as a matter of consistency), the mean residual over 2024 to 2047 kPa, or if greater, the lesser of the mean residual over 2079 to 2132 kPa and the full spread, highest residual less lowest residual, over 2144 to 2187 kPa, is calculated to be -15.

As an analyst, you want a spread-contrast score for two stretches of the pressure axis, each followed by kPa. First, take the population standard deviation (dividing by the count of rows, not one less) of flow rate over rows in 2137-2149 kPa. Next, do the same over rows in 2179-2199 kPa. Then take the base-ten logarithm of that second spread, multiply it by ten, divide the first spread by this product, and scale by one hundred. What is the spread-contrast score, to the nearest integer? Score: 76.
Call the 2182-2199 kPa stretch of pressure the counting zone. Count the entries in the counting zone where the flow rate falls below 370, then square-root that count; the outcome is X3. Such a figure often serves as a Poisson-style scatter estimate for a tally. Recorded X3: 1.4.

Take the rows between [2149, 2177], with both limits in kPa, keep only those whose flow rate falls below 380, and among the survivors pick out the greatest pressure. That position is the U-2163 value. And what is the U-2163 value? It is 2175.5 kPa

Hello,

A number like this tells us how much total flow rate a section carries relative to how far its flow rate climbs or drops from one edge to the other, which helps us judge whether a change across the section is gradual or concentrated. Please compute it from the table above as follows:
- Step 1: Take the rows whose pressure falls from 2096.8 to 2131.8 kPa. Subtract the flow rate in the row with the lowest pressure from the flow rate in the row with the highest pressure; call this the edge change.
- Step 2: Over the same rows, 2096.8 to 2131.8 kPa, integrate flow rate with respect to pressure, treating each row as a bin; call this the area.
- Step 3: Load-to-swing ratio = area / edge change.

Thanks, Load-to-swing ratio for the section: 450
